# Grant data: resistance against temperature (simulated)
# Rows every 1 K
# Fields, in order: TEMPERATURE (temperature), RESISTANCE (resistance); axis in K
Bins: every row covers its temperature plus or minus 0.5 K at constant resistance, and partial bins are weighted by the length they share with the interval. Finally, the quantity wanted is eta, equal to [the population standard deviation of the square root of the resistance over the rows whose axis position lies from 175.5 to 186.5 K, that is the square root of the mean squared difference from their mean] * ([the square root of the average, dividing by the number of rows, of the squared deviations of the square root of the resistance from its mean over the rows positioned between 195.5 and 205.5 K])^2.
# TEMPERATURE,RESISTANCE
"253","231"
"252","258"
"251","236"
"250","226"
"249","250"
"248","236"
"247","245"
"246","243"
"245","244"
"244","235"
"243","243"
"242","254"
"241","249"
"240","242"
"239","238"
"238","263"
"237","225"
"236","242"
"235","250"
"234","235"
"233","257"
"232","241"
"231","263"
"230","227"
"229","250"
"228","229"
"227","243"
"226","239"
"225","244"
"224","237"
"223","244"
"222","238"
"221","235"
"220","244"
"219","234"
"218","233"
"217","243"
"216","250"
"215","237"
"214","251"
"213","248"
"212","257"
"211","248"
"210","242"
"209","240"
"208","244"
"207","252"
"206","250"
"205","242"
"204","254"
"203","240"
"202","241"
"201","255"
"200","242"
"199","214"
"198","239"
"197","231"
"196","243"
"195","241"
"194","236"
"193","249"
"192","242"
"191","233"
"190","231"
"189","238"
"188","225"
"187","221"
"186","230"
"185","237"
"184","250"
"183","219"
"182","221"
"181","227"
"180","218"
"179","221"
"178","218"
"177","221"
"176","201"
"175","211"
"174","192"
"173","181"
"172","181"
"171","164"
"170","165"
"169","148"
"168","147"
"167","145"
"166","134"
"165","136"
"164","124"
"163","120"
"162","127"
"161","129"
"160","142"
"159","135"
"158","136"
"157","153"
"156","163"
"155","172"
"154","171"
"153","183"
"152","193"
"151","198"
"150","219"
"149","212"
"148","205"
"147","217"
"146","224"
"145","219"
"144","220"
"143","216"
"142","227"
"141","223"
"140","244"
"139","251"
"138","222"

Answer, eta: 0.05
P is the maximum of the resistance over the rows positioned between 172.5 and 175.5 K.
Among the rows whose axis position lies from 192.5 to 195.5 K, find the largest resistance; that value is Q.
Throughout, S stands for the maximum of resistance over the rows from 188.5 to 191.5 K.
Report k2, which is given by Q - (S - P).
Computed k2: 222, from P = 211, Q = 249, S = 238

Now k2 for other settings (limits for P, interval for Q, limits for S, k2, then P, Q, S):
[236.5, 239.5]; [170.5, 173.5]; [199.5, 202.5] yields 189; 263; 181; 255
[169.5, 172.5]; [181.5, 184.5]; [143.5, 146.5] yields 207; 181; 250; 224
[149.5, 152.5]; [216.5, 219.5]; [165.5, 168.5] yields 315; 219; 243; 147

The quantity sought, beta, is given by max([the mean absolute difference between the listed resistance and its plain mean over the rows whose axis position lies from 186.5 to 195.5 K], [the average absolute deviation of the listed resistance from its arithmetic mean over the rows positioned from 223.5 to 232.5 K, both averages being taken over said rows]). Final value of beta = 8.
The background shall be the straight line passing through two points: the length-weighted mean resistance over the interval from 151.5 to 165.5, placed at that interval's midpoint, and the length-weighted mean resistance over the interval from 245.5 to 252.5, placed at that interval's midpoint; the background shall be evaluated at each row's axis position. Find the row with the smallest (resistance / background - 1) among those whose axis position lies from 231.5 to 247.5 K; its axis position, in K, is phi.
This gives 237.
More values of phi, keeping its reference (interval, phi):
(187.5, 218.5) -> 218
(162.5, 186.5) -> 163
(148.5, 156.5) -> 156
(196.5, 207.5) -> 199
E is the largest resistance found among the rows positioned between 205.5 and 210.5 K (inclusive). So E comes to 252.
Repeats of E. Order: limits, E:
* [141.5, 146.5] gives 227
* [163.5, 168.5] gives 147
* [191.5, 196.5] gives 249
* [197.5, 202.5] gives 255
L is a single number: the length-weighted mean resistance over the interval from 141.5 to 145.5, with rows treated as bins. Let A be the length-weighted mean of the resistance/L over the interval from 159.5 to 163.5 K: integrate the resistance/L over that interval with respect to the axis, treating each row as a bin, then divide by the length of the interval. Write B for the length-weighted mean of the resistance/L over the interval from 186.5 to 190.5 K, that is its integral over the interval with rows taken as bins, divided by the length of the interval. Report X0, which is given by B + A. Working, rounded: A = 0.59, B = 1.04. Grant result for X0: 1.62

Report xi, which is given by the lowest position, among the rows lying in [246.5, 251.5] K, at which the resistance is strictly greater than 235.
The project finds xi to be 247 K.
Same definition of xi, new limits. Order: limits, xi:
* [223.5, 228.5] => 224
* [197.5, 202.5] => 198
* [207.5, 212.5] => 208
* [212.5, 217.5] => 213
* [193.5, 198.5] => 194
